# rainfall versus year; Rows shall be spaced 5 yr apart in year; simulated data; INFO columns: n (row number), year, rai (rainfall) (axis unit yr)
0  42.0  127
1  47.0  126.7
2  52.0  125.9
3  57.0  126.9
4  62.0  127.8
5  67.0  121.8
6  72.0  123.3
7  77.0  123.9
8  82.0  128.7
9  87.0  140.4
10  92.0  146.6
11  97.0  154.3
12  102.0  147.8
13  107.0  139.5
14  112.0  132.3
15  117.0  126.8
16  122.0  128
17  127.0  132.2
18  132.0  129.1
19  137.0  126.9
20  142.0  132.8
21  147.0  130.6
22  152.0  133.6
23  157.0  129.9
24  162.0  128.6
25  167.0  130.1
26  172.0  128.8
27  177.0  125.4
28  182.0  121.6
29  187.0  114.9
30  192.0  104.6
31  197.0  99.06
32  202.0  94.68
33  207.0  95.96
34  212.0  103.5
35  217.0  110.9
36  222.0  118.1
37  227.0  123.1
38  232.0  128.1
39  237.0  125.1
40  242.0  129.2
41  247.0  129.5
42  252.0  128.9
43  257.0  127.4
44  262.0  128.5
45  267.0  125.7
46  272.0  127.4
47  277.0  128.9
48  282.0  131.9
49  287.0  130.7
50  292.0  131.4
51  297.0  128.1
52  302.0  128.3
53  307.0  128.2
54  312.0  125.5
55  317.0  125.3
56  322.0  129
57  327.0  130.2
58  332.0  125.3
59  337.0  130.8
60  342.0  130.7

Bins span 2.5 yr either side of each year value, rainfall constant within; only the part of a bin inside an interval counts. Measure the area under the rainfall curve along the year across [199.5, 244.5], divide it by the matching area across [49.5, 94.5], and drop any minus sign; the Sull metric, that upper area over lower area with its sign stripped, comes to 0.883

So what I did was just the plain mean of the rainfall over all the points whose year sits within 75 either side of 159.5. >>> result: 125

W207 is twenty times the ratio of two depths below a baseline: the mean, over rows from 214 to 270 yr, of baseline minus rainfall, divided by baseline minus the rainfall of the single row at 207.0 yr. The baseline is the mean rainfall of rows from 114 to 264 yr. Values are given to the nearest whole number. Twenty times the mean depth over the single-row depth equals -2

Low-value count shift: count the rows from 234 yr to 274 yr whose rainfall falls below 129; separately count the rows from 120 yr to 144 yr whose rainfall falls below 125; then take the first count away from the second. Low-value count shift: -6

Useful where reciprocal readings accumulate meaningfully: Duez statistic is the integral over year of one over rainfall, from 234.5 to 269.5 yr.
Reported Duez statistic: 0.27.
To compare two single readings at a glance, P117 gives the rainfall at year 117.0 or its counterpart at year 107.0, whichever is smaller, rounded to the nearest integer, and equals 127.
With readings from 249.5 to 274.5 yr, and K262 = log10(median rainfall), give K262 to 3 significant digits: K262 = 2.11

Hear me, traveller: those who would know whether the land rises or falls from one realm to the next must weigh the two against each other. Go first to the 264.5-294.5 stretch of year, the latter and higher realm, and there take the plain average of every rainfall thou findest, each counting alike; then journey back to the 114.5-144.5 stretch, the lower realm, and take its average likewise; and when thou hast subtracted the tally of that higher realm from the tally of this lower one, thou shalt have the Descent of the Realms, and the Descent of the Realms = 0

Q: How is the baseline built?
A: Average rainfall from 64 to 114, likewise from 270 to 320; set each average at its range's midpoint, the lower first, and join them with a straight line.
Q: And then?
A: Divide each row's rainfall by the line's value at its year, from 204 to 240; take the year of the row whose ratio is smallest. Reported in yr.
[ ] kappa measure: 207.0 yr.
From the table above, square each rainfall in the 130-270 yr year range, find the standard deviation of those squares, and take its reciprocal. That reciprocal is 0.0004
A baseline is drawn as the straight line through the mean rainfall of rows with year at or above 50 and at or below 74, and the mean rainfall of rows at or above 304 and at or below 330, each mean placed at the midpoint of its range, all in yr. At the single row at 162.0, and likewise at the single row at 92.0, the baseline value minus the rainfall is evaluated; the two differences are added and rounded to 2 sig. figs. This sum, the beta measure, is -24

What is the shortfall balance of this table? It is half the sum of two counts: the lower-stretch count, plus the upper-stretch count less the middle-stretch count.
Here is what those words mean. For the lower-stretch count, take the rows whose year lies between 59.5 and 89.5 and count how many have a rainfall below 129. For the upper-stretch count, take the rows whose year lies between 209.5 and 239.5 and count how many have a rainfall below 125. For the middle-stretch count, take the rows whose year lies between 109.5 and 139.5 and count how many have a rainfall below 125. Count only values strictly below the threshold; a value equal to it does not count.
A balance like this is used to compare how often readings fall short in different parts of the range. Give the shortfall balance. 4.5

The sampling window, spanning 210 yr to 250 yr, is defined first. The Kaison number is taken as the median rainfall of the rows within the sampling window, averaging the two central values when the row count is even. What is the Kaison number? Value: 124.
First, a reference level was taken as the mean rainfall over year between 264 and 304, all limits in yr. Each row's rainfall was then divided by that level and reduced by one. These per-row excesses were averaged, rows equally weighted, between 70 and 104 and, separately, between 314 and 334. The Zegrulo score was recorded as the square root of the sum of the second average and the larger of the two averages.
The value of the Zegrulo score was 0.24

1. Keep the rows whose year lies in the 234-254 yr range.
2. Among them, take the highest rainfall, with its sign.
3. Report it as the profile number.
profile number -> 129.5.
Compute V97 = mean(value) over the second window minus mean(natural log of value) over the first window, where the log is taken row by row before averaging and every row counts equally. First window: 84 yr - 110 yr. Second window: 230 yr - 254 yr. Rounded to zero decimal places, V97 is 123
